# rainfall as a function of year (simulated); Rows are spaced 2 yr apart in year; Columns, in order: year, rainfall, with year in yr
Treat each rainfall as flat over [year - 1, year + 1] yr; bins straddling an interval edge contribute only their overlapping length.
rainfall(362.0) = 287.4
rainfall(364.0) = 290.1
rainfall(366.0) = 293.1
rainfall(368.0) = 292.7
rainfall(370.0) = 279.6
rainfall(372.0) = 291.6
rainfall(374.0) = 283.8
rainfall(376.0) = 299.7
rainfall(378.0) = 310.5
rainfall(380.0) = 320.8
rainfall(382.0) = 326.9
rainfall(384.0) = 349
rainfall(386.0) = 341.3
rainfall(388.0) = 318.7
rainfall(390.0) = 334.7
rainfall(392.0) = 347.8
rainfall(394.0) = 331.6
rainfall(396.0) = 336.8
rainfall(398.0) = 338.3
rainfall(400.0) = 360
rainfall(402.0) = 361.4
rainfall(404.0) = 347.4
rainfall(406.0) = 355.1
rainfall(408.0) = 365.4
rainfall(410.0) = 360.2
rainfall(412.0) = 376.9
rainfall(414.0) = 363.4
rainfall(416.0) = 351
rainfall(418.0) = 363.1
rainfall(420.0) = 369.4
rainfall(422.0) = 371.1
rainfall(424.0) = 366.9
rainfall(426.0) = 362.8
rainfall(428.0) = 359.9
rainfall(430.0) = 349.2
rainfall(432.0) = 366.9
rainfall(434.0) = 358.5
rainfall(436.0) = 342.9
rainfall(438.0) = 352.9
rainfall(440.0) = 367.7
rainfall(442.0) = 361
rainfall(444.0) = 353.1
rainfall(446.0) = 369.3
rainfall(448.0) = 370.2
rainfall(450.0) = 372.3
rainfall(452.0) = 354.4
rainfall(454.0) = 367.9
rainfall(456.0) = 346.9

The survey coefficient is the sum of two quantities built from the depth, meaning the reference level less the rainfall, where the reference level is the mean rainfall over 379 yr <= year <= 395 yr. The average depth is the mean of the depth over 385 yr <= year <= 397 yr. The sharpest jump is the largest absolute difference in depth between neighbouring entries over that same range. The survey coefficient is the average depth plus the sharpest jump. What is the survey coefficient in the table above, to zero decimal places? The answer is 21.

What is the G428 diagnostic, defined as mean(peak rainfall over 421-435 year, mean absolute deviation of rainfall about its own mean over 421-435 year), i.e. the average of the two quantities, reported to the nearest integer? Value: 188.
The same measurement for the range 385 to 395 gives 178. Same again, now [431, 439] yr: 187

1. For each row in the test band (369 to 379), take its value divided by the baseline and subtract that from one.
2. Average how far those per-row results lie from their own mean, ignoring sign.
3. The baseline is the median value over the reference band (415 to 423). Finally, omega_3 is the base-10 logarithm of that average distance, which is -1.58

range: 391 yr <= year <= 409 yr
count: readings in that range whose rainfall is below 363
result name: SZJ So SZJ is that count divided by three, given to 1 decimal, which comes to 2.7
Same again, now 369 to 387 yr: 3.0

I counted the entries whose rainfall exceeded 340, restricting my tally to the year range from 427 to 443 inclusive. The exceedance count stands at 8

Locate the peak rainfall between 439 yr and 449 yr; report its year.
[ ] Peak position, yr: 448.0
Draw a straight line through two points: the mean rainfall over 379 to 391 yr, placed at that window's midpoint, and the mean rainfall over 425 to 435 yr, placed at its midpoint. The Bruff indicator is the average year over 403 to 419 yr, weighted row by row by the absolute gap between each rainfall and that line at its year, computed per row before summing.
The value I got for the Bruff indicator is 411.0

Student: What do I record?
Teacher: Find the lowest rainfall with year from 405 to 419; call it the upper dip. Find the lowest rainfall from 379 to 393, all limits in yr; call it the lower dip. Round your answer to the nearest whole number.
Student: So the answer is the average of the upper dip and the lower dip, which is 335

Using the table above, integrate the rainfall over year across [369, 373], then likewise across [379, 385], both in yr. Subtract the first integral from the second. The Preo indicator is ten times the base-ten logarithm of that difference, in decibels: 29.3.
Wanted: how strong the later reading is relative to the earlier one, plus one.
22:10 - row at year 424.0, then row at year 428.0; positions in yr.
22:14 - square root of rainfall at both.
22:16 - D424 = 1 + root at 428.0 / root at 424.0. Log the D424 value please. 1.99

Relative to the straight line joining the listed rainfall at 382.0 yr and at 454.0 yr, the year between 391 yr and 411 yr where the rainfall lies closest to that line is 396.0 yr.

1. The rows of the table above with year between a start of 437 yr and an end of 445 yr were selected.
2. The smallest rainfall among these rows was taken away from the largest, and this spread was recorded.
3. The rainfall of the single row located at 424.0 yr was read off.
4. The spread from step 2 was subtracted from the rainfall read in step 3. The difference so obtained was 352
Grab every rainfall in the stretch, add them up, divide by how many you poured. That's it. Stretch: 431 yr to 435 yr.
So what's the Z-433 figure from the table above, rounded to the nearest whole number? 363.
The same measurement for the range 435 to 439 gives 348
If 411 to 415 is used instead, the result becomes 370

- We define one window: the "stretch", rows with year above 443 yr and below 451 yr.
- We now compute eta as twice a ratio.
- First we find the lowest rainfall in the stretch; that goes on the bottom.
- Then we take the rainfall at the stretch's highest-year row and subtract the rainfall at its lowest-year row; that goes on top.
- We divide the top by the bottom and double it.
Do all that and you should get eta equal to 0.11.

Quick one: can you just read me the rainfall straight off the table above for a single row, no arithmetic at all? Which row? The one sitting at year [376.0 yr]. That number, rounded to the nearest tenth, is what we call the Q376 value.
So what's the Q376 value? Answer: 299.7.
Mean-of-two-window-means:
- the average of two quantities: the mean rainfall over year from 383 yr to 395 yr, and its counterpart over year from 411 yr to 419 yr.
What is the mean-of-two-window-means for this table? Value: 350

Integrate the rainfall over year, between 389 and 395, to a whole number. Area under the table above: 2028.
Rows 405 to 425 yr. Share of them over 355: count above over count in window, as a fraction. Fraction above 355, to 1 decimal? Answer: 0.9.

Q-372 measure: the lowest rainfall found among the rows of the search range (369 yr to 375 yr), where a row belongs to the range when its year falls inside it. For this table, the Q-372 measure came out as 279.6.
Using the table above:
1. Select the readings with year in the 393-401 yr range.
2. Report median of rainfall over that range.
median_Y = 338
